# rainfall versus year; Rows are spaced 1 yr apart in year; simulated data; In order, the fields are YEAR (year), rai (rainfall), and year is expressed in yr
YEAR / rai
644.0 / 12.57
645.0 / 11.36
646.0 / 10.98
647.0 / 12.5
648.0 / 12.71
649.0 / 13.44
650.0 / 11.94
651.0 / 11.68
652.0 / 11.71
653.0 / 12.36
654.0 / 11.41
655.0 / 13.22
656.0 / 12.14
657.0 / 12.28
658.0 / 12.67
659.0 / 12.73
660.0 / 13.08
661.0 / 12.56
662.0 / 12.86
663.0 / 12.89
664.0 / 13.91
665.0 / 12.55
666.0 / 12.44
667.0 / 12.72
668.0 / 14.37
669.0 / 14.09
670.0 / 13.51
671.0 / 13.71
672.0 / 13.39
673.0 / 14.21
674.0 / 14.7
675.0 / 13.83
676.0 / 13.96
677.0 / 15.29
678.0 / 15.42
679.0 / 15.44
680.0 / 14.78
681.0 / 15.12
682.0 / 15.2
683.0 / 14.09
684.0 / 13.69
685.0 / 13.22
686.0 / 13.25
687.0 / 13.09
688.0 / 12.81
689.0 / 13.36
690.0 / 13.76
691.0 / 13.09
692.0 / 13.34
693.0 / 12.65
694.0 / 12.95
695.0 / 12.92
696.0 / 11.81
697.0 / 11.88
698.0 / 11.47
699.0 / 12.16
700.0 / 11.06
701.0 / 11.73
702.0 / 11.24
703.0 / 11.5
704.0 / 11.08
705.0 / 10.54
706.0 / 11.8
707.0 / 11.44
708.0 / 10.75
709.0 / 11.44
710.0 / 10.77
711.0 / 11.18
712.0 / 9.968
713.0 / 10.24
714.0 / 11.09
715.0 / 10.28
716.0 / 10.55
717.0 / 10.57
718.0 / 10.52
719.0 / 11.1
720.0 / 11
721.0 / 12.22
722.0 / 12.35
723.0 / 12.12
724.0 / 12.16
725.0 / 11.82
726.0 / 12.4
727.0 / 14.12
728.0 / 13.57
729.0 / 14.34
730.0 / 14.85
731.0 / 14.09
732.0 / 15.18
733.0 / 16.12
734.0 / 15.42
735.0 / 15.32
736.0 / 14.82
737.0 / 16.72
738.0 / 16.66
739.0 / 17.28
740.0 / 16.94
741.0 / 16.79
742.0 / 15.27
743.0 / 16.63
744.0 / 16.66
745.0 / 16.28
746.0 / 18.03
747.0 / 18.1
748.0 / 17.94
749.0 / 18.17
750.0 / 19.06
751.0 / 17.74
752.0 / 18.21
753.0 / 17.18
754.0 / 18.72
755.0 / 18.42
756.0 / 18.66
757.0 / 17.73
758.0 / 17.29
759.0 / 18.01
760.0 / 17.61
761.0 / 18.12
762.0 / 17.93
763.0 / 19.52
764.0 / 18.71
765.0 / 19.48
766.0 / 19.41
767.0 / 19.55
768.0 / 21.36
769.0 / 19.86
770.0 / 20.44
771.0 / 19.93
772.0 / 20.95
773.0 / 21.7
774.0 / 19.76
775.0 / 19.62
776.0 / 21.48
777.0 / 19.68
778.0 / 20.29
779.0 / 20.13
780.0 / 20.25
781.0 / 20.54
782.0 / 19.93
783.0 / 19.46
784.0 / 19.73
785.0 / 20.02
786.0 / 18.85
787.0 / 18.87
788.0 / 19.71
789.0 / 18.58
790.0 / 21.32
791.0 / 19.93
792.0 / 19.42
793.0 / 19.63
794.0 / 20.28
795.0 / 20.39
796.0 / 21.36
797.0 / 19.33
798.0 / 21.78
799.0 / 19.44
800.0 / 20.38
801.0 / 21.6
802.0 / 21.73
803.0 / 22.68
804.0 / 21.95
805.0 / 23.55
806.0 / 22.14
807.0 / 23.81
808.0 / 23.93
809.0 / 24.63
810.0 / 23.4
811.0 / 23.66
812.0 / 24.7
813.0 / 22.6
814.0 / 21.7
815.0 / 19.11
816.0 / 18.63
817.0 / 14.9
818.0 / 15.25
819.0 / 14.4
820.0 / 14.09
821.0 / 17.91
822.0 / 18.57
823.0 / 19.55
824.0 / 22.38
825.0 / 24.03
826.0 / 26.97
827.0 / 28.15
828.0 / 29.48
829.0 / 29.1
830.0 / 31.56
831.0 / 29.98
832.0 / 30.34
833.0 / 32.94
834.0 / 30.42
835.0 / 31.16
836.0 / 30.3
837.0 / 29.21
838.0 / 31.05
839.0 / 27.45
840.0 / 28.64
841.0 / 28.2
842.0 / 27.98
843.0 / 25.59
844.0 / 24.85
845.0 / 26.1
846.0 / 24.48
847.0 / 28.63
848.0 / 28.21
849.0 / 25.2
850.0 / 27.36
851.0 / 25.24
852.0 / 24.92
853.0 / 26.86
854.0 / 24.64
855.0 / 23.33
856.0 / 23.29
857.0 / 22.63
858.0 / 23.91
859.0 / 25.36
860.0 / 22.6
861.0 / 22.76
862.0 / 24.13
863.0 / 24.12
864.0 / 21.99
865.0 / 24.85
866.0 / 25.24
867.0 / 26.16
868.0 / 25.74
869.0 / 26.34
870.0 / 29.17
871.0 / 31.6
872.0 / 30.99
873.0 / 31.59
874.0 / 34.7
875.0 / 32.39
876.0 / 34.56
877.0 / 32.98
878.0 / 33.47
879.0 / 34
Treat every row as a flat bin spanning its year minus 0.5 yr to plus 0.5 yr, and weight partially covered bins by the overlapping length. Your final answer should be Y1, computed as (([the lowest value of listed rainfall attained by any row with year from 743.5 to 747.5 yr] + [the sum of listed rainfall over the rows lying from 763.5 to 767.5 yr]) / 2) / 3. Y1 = 16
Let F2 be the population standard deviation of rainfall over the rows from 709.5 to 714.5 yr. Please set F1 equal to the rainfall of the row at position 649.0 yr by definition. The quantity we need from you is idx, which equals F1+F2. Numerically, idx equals 14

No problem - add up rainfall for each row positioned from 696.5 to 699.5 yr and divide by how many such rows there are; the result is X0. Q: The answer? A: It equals 12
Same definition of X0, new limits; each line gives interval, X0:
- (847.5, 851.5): 27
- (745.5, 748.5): 18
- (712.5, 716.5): 11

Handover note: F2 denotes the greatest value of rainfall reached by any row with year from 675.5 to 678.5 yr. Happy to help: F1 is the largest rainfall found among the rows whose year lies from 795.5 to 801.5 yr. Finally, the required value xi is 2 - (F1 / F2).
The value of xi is 0.6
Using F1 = 21.78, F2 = 15.42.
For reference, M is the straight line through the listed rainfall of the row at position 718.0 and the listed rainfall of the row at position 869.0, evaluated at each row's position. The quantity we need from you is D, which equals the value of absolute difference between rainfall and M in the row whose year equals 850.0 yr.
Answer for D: 3.0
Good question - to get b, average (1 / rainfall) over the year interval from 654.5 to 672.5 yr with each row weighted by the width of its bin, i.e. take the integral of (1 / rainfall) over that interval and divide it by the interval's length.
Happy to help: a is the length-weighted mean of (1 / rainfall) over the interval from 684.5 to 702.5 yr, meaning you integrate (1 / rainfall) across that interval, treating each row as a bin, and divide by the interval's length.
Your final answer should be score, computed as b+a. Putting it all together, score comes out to 0.16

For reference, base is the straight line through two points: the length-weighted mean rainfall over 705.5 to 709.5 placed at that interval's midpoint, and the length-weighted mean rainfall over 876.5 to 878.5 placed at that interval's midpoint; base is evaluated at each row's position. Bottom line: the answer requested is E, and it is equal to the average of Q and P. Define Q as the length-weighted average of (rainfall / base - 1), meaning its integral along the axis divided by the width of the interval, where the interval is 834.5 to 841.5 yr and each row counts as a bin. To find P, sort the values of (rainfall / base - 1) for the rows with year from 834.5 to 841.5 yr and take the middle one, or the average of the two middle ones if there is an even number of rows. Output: 0.04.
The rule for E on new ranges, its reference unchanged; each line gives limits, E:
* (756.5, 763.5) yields -0.01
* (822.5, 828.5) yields -0.05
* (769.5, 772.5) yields 0.05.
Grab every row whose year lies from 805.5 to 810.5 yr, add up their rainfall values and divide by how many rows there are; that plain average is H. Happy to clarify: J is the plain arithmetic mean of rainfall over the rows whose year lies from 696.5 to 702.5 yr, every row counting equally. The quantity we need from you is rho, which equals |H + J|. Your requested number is 35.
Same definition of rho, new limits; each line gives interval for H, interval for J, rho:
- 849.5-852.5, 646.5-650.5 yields 38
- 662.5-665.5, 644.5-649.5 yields 25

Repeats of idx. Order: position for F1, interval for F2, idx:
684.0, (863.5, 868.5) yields 15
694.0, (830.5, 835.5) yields 14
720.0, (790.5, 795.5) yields 11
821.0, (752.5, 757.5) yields 19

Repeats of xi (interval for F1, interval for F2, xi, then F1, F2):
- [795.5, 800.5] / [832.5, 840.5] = 1.3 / 21.78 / 32.94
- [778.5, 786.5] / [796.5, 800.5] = 1.1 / 20.54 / 21.78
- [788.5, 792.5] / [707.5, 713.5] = 0.1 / 21.32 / 11.44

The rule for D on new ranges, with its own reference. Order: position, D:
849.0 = 1.0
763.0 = 4.3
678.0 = 9.1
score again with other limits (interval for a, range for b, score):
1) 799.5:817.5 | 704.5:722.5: 0.14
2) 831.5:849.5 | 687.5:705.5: 0.12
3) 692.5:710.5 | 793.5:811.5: 0.13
